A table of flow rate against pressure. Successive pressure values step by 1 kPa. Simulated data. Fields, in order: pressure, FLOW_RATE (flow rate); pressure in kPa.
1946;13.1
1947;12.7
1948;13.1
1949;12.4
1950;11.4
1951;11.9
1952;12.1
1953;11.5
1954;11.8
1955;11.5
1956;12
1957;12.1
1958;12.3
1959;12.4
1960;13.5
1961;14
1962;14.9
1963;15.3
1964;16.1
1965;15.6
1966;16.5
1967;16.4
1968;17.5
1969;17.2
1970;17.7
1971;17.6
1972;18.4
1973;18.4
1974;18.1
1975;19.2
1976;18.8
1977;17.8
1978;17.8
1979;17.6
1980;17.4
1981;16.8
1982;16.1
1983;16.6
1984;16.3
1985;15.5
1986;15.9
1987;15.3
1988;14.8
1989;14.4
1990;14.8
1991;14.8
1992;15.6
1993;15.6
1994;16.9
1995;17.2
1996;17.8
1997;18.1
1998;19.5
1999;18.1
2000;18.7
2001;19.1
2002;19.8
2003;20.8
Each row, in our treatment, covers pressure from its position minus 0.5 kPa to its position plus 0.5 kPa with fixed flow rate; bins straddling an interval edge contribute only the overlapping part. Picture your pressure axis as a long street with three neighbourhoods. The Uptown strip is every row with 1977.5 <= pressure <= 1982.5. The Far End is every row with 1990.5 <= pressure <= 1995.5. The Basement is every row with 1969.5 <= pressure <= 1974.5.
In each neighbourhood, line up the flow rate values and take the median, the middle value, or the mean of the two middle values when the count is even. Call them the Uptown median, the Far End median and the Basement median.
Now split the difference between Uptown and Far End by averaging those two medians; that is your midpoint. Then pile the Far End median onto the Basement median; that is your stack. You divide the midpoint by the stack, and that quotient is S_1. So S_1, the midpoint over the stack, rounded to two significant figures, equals 0.49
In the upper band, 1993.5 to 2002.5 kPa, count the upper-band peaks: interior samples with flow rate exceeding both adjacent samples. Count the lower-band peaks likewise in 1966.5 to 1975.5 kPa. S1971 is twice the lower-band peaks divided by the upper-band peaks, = 4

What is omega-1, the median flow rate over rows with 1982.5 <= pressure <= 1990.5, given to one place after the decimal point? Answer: 15.4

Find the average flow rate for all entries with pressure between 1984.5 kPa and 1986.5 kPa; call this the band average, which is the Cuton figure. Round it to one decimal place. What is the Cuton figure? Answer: 15.7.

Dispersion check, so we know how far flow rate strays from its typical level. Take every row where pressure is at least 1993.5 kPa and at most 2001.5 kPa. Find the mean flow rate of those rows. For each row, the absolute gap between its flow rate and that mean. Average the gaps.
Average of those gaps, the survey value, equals 0.69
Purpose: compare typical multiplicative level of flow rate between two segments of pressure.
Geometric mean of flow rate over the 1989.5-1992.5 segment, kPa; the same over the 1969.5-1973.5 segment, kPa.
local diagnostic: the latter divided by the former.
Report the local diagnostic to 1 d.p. 1.2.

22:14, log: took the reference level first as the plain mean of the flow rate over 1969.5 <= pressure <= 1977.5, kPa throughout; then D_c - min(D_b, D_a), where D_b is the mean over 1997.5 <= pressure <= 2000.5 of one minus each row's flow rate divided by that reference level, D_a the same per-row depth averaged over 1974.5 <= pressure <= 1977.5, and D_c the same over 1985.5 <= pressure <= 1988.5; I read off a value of 0.19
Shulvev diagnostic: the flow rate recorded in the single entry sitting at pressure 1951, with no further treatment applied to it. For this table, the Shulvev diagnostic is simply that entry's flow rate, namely 11.9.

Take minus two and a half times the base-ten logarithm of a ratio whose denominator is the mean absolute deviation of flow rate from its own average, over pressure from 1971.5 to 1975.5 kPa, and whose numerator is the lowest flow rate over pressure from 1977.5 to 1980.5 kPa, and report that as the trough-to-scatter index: -4.28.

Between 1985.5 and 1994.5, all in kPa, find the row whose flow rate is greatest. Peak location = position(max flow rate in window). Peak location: 1994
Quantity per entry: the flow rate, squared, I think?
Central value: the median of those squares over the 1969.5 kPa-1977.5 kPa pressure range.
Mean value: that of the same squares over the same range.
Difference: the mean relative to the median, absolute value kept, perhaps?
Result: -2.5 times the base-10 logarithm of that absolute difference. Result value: 1.5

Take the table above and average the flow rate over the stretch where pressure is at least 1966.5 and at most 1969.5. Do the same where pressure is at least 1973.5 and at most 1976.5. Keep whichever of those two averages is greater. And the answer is 18.7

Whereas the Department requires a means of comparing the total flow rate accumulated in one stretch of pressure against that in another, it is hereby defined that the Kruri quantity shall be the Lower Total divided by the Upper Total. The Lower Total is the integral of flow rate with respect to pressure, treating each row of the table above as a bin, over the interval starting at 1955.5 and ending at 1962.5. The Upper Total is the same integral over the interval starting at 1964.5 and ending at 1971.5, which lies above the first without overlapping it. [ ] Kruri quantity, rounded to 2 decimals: 0.77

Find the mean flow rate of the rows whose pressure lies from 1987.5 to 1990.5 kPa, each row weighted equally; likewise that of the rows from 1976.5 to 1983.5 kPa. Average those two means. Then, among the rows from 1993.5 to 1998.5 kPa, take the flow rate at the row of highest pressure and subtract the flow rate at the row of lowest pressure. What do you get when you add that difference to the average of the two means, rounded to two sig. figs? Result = 19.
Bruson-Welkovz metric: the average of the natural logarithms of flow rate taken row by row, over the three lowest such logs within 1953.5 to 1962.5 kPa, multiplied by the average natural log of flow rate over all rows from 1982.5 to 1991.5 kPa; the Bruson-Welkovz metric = 6.7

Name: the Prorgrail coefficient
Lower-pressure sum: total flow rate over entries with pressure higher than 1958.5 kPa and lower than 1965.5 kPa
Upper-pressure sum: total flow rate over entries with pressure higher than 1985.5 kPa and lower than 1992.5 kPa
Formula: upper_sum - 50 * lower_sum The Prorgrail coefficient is -4984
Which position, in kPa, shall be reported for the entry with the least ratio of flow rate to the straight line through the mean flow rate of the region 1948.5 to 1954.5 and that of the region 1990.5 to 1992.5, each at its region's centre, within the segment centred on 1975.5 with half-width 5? 1980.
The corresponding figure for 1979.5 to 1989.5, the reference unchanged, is 1989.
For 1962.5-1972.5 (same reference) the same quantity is 1963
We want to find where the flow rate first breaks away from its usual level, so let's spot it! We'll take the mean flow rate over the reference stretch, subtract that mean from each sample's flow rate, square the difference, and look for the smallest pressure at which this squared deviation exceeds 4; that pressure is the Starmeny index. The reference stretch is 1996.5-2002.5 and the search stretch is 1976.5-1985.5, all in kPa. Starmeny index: 1981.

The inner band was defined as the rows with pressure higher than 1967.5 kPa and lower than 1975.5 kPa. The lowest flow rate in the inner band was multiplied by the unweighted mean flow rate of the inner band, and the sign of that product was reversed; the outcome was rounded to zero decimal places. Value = -310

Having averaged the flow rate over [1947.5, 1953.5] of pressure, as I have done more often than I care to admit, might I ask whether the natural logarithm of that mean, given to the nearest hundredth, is 2.49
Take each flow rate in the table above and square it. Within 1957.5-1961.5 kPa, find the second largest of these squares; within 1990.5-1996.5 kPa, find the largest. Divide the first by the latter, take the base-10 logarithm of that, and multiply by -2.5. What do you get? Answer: 0.60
